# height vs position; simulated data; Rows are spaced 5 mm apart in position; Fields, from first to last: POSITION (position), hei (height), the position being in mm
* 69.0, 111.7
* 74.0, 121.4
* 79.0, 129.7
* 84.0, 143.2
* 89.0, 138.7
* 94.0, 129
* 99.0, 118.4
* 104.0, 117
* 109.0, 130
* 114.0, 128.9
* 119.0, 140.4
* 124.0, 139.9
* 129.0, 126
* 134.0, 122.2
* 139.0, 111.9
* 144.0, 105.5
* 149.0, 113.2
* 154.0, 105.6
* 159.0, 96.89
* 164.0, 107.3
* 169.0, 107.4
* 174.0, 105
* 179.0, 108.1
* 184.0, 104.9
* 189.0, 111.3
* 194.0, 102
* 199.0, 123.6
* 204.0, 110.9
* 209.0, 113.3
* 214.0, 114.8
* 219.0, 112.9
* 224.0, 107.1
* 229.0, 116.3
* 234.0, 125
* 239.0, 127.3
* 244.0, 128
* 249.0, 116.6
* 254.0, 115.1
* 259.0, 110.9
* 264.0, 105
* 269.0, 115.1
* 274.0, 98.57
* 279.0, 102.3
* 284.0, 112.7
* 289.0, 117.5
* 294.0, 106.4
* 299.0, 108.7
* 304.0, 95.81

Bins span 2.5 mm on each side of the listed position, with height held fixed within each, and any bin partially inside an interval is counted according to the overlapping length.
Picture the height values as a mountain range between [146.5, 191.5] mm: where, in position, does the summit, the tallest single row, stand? 149.0 mm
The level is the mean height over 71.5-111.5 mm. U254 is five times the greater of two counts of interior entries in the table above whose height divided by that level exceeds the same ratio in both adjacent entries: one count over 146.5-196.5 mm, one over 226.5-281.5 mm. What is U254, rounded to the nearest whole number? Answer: 15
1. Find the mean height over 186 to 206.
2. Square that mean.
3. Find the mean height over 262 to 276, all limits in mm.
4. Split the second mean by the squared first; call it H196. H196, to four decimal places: 0.0085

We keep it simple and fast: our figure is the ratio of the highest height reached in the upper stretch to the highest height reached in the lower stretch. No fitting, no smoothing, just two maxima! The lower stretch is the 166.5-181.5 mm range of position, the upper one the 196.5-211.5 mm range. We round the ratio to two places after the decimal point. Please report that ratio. 1.14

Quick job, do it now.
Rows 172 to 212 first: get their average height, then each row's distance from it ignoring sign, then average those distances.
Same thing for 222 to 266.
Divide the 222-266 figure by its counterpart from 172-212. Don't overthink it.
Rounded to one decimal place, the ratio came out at 1.4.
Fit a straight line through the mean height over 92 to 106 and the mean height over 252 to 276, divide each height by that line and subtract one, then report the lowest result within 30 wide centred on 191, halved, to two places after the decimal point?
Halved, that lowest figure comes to -0.05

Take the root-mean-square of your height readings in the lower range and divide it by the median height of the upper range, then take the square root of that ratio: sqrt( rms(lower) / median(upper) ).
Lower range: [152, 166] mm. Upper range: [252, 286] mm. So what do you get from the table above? 0.97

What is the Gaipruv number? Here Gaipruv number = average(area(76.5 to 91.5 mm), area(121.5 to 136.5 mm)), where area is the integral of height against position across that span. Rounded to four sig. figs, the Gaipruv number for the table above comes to 1999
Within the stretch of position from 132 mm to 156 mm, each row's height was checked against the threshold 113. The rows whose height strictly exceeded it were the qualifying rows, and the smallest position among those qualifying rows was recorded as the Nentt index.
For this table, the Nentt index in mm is 134.0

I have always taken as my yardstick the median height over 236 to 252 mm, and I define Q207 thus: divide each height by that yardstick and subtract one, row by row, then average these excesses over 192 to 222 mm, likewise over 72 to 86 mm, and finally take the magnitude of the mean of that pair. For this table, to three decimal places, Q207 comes 0.040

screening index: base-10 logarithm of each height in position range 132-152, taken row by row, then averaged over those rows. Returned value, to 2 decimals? 2.05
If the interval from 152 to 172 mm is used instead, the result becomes 2.02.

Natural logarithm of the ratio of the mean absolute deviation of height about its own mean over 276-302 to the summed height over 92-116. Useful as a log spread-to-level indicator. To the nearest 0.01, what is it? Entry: -4.94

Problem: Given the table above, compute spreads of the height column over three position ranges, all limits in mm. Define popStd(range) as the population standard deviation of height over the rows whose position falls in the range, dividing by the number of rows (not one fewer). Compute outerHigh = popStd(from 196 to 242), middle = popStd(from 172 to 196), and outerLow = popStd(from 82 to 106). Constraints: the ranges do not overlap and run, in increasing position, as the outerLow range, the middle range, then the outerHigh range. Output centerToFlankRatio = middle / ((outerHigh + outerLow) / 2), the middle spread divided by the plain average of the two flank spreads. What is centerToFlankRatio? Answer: 0.37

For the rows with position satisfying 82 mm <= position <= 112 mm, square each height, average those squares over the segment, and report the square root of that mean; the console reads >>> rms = 130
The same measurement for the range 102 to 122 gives 129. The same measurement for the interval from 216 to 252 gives 119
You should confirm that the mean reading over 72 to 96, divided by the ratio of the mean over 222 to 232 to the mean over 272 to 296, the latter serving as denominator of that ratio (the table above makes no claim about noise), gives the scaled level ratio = 127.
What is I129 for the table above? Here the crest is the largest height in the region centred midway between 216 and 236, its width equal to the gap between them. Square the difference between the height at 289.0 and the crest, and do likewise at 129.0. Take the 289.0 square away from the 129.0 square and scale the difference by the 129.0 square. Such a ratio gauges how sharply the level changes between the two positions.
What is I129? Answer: -55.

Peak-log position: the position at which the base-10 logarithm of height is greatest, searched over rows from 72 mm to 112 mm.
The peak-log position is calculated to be 84.0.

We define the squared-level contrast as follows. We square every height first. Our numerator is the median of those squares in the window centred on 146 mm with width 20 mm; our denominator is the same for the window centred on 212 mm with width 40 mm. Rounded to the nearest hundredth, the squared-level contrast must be 0.93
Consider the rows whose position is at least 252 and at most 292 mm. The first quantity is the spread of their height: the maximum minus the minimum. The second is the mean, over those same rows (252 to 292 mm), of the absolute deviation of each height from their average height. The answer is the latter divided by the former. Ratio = 0.305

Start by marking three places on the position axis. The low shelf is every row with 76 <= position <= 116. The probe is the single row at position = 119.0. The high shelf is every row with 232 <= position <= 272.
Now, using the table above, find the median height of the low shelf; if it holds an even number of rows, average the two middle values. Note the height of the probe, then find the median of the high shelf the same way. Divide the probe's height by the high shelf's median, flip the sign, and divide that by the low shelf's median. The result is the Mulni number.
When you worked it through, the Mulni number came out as -0.0094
